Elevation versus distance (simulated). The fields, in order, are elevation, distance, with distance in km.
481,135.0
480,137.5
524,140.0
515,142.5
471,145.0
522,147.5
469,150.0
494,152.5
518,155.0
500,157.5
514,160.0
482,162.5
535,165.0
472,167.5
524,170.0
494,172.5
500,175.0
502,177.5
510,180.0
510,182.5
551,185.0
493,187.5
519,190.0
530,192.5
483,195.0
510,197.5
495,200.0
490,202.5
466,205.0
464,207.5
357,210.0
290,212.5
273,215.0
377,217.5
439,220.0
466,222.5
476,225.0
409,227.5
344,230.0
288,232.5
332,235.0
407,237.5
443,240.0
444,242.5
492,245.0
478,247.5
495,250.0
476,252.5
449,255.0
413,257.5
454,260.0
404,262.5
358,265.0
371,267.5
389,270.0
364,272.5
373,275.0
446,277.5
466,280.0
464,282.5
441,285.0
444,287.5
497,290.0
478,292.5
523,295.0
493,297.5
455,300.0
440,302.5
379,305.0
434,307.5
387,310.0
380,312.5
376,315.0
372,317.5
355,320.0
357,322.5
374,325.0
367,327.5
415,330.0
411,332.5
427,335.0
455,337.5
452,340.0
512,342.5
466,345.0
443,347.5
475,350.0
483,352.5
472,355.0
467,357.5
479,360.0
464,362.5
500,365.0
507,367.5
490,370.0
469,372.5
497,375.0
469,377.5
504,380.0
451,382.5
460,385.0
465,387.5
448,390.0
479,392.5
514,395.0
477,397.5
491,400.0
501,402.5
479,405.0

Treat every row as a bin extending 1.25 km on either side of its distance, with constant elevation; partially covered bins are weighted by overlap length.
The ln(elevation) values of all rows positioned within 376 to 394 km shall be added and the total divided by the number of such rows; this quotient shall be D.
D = 6.15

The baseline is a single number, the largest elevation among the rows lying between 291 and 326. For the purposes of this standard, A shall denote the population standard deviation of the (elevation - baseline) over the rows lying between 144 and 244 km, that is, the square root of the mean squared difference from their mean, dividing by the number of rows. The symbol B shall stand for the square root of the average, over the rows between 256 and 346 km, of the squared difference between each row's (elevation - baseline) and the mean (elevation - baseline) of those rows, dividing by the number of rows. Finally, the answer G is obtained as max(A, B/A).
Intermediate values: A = 71.3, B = 48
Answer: 71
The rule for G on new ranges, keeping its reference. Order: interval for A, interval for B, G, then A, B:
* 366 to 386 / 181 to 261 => 20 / 19.9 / 72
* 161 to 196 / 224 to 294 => 22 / 21.6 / 54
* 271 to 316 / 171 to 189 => 47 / 47.2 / 18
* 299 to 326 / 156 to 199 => 33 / 33.0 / 20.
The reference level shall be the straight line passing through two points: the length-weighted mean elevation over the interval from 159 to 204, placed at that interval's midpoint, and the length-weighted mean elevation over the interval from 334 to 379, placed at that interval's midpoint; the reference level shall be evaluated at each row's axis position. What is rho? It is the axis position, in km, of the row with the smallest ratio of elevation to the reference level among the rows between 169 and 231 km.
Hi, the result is 215.0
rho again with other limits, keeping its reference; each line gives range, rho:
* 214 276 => 215.0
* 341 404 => 347.5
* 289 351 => 320.0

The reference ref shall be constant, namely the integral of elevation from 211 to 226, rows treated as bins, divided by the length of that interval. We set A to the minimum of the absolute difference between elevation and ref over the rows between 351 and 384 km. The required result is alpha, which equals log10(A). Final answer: 1.8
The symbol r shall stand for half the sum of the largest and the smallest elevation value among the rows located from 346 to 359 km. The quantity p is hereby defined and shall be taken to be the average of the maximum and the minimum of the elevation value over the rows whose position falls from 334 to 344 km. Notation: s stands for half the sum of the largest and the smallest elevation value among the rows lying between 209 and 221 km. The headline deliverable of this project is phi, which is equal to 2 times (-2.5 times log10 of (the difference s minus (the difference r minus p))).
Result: -12.8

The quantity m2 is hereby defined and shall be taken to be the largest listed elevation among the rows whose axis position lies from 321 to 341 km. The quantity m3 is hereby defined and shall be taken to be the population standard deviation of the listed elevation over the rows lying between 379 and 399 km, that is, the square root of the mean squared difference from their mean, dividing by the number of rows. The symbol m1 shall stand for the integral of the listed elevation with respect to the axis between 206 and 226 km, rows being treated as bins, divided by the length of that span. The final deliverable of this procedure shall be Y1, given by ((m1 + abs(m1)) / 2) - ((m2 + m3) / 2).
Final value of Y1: 154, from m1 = 393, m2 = 455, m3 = 22.4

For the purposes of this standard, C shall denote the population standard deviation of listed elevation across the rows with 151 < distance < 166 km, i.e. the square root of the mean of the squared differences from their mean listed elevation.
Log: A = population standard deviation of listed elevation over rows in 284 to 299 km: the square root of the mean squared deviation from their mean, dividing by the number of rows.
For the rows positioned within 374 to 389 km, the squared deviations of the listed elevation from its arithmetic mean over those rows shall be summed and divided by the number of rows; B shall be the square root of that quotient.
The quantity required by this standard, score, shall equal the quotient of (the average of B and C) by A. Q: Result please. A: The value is 0.6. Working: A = 29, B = 19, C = 17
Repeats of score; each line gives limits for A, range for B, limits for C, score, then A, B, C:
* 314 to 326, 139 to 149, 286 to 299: 2.7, 9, 22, 26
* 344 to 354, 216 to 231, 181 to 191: 2.3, 15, 47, 21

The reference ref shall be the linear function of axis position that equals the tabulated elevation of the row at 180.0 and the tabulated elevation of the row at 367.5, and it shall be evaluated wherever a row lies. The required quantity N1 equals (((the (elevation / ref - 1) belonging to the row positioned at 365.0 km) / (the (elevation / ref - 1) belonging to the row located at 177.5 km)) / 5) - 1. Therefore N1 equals -0.82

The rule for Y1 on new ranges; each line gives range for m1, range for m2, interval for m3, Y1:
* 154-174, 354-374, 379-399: 240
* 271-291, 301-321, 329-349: 200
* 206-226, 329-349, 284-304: 122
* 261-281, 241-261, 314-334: 138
